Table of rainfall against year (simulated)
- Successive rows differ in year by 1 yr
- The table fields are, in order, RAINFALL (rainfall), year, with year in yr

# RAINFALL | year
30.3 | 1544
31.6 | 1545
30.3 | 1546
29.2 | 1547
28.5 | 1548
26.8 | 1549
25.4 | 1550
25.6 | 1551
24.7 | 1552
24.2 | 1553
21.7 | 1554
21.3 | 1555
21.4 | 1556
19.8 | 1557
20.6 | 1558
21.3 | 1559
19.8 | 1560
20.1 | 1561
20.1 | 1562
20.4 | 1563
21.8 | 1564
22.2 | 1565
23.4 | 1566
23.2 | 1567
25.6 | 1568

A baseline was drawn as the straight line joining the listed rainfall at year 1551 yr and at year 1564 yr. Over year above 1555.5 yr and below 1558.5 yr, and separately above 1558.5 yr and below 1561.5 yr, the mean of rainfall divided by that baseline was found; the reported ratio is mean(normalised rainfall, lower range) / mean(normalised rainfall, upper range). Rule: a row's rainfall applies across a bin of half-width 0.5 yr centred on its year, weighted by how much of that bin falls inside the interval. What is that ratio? 0.97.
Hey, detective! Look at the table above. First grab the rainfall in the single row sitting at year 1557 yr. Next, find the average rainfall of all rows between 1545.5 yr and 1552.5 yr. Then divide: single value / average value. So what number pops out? 0.73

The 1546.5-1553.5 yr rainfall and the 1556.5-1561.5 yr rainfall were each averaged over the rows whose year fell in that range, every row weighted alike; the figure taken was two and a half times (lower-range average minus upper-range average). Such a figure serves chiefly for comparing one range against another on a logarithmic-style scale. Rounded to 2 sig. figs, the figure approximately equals 15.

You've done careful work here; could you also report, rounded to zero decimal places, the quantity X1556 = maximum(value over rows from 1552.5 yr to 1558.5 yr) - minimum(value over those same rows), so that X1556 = 4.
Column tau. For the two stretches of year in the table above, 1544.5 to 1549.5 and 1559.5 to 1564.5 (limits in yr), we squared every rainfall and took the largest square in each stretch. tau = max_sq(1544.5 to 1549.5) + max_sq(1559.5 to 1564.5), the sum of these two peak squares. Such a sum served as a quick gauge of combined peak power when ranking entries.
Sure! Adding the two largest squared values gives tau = 1474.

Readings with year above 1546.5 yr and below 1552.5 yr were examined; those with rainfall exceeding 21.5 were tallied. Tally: 6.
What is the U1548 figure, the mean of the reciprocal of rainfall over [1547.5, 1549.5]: 0.036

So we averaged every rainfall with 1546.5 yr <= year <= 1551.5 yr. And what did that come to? 27.1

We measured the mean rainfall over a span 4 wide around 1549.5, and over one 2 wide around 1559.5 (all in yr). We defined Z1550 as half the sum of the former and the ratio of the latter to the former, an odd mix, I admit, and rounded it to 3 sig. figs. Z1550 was 13.7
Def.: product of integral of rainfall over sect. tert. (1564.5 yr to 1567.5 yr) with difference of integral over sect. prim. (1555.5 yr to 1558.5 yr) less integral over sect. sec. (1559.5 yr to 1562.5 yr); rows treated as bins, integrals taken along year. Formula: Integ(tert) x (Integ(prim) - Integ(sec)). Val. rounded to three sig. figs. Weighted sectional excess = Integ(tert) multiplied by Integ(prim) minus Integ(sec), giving 124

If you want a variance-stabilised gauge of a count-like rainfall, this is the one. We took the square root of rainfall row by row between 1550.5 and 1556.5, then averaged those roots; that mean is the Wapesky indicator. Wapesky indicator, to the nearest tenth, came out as 4.8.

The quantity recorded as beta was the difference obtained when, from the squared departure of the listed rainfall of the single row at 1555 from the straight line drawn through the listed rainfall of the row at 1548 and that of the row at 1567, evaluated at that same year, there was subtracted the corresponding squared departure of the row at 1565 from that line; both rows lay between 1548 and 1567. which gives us 25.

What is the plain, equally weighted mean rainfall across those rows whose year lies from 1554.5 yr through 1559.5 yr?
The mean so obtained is 20.9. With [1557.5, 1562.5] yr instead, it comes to 20.4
